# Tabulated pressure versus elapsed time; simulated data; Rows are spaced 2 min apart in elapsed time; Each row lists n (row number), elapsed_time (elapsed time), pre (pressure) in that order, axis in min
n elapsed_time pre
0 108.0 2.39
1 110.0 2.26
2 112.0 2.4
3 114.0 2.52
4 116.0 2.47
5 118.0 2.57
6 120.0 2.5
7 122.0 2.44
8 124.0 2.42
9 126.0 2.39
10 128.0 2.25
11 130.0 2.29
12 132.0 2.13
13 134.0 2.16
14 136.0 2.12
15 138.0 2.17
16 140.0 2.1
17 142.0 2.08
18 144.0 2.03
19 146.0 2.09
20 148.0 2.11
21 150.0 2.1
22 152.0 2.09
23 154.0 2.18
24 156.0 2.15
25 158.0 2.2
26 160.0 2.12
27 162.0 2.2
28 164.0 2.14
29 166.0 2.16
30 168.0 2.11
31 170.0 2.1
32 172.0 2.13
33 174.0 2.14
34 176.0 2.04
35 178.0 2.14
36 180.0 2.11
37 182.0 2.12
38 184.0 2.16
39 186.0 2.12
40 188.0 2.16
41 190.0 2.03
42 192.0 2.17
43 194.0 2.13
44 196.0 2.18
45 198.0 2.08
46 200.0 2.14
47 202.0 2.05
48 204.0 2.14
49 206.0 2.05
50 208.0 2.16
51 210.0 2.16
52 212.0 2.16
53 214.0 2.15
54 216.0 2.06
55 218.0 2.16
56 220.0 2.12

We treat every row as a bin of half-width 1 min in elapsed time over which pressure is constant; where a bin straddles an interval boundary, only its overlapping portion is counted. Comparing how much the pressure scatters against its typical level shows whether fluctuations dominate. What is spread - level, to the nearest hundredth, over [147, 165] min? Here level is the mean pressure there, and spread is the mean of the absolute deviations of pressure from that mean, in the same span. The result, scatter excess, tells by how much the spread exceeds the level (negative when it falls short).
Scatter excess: -2.11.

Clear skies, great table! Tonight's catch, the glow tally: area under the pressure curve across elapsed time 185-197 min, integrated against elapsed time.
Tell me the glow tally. 25.6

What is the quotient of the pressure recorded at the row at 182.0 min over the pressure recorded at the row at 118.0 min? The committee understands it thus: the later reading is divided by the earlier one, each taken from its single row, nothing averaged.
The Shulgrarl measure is 0.82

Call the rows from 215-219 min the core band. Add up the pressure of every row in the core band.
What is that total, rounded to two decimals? 4.22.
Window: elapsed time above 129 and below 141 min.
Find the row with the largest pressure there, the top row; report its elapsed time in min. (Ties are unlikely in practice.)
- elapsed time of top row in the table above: 130.0 min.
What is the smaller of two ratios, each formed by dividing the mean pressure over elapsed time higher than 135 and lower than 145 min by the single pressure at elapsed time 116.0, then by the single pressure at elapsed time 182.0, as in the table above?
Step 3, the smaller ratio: 0.85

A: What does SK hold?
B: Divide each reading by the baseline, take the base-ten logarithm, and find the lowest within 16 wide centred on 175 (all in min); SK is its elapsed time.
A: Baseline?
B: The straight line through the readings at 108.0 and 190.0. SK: 176.0 min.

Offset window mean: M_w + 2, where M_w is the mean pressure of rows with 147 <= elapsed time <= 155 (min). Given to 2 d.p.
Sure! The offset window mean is 4.12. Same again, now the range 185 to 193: 4.12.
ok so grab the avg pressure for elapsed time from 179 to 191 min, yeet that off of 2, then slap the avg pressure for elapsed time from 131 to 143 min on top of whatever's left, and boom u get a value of 2.01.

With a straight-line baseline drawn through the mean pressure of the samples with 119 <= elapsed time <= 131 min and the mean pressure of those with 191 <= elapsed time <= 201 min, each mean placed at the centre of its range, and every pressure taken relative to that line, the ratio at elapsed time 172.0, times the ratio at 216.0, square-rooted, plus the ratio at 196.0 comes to 2.00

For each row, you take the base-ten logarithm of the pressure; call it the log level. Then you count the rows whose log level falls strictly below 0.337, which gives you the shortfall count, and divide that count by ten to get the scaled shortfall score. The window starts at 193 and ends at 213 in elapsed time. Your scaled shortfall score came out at 0.90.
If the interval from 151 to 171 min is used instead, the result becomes 0.70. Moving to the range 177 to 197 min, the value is 0.90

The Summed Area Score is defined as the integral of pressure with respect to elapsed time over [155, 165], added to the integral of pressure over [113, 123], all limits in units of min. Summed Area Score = 46.6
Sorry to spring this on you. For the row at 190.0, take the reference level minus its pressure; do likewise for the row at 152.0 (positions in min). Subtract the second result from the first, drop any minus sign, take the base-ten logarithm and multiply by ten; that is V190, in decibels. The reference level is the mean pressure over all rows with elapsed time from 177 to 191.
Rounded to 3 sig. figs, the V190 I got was -12.2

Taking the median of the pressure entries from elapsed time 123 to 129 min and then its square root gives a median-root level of 1.55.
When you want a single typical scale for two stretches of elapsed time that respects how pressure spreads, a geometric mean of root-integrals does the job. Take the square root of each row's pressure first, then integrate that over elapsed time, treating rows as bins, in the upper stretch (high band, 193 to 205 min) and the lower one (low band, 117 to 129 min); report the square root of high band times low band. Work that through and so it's 18.1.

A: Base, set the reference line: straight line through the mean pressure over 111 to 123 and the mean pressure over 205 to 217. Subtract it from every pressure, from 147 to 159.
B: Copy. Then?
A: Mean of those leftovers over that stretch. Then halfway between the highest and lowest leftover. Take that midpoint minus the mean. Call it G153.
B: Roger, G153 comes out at 0.01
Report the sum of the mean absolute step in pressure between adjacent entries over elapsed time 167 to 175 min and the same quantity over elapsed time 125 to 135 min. 0.109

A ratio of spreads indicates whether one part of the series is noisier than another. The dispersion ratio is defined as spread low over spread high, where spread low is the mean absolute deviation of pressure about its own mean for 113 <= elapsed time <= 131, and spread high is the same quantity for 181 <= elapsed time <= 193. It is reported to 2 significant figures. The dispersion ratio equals 2.2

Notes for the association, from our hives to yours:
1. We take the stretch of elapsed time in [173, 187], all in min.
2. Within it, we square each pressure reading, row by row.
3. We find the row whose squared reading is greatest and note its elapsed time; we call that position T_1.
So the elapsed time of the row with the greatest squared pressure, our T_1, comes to 184.0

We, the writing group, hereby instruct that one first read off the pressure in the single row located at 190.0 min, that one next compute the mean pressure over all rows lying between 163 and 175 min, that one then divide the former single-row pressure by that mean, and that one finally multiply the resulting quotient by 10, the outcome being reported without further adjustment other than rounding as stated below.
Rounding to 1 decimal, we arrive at 9.5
